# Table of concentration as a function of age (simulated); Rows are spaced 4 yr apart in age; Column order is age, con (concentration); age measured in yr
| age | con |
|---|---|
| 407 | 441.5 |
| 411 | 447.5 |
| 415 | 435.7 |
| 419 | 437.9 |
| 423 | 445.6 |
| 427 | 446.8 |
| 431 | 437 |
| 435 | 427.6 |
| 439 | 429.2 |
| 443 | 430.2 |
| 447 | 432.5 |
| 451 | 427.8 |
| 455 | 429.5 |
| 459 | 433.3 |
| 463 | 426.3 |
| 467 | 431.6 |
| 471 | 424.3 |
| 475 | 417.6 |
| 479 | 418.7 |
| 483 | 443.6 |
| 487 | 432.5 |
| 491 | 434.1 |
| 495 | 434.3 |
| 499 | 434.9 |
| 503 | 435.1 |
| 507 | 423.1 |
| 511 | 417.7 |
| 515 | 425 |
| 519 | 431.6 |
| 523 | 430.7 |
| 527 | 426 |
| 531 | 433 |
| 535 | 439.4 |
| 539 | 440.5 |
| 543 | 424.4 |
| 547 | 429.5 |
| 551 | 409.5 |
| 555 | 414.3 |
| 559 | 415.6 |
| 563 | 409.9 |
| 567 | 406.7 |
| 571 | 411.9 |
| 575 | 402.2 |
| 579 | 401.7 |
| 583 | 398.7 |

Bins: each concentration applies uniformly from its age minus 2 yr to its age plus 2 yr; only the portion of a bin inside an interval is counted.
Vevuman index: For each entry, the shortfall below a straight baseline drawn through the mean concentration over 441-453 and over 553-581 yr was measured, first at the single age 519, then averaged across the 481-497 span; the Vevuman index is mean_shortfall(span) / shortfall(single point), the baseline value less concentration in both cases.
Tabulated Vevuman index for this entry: 0.94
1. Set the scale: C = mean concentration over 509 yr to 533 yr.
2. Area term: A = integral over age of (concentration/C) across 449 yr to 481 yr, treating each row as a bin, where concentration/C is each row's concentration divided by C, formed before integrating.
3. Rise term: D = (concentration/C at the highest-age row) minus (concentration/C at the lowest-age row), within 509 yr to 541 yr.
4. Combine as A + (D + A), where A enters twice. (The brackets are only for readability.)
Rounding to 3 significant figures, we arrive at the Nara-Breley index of 63.9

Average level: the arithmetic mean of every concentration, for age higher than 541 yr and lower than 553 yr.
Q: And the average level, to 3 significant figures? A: 421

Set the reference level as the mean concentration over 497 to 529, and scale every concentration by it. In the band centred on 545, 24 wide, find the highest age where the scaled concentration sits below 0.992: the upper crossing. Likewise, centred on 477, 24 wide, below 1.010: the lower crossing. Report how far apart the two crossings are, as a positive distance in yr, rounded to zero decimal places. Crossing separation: 76 yr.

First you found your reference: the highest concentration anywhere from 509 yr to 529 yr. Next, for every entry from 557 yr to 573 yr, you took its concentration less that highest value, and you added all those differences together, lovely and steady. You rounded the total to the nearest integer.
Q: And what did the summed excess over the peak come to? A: -82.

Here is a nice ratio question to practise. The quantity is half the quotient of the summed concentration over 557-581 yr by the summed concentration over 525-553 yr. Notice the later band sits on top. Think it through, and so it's 0.41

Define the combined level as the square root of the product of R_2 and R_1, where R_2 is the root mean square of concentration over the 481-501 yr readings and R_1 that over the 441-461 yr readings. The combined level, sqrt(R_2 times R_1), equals 433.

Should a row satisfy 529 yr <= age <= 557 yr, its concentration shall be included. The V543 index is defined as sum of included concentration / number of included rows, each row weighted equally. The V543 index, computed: 427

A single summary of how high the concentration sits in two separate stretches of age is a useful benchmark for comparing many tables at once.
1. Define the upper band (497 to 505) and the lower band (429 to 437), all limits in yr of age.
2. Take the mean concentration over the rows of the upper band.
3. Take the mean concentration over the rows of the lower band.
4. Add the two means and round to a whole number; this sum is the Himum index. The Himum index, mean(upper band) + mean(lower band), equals 867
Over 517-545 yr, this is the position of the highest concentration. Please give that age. 539 yr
